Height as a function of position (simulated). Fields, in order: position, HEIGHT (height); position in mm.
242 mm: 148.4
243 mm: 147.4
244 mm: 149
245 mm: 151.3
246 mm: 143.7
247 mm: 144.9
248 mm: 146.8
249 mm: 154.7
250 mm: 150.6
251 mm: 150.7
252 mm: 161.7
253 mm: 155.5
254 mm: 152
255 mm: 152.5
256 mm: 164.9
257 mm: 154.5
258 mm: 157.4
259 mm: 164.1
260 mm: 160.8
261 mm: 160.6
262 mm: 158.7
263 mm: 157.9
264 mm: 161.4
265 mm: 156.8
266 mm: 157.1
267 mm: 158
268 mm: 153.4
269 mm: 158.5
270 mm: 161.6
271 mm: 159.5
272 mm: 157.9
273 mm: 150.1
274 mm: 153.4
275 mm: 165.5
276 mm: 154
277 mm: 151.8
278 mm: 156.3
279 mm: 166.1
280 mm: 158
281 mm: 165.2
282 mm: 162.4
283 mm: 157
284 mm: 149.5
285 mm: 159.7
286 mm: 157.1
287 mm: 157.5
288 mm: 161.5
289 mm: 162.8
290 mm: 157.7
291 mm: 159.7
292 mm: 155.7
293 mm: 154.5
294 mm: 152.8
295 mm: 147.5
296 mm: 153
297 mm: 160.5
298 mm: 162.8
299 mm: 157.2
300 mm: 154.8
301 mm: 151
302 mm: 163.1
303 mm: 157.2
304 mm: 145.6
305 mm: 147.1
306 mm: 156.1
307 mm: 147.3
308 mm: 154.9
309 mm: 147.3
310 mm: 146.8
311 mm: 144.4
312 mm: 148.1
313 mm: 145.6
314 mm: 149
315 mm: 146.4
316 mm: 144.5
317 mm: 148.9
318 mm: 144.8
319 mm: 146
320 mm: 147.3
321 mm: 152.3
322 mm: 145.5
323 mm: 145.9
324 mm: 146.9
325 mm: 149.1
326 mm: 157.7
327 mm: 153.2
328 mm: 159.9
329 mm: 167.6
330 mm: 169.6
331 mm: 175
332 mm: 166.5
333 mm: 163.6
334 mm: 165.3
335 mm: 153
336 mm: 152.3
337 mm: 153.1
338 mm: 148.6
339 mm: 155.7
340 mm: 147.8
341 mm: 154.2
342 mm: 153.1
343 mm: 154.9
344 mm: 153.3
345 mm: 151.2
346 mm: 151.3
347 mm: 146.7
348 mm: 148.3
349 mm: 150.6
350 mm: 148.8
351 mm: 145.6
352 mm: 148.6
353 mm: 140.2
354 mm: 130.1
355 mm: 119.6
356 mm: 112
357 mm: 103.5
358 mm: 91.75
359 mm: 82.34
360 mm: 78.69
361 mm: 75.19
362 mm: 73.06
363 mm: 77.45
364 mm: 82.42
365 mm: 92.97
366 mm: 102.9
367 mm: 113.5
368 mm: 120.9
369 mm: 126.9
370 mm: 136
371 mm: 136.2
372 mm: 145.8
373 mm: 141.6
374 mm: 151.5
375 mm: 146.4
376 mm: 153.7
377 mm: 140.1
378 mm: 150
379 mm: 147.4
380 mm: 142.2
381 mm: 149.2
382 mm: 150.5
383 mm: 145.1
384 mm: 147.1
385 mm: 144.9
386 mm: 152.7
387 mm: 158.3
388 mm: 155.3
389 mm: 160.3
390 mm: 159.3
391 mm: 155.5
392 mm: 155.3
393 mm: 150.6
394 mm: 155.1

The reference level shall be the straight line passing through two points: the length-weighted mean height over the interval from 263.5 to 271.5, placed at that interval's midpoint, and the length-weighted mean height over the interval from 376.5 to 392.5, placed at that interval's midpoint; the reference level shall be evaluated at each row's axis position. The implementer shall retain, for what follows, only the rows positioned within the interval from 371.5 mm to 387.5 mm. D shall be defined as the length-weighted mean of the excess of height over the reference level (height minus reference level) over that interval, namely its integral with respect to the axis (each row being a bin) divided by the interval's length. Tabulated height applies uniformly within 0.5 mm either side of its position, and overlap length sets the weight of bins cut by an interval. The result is -3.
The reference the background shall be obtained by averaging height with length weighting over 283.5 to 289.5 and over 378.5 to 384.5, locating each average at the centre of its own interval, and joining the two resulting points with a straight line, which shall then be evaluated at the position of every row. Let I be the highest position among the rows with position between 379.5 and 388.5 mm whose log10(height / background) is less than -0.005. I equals 380 mm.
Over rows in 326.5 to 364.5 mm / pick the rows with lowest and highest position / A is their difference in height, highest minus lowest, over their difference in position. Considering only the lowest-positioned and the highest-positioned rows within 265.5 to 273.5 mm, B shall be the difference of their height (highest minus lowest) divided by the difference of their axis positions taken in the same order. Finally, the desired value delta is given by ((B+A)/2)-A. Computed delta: 0.5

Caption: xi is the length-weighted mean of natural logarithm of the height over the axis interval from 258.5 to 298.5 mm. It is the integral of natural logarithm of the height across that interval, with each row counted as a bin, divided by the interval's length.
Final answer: 5.06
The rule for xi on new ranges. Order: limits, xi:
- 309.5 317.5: 4.99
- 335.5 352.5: 5.02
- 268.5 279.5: 5.06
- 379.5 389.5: 5.01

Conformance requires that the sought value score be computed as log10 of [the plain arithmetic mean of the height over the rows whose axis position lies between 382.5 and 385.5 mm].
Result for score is 2.16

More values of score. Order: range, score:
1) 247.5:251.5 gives 2.18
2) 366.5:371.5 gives 2.10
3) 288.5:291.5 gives 2.20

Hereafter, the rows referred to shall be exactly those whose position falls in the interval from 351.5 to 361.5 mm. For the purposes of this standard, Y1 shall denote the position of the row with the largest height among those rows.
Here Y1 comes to 352 mm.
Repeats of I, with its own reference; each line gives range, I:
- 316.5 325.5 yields 325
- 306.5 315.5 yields 315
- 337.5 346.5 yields 340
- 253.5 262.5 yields 262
